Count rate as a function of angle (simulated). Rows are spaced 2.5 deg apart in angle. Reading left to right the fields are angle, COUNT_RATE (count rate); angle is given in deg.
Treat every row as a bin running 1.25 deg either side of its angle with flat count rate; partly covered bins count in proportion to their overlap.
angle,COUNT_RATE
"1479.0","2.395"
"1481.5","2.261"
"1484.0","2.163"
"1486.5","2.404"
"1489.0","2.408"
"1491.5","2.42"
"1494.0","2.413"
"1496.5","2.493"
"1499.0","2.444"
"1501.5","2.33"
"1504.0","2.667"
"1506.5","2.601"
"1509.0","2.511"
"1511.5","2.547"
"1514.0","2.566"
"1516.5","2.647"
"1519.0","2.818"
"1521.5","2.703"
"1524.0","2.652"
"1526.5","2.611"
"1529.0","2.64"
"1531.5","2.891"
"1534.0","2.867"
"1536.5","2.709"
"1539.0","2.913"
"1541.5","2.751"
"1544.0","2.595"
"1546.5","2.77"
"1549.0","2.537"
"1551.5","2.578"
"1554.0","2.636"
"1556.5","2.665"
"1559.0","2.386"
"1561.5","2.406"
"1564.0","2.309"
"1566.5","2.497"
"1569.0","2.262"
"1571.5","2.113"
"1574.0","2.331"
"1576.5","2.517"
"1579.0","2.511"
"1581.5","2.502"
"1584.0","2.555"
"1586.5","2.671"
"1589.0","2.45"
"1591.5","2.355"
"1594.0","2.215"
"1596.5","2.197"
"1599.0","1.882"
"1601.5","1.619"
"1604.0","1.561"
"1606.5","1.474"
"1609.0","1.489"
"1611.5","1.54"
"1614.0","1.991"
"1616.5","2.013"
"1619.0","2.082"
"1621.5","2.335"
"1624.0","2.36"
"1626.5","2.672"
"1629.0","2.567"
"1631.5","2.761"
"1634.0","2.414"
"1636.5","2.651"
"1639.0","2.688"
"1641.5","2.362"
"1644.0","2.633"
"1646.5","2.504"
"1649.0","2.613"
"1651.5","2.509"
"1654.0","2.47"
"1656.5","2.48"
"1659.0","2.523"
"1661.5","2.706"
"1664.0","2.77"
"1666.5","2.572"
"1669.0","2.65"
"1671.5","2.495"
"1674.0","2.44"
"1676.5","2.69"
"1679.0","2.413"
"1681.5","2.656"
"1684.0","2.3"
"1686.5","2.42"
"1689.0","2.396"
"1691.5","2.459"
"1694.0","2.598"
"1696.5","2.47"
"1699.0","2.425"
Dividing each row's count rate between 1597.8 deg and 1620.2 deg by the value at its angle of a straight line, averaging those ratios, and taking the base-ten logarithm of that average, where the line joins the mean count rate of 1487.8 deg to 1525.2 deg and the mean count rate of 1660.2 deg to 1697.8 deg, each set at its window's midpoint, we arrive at -0.165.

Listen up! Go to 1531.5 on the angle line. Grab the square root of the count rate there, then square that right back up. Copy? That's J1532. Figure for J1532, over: 2.89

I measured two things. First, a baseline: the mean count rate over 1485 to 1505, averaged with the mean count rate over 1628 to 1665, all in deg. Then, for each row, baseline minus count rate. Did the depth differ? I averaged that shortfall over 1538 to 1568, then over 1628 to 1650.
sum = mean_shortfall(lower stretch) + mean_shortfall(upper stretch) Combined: -0.14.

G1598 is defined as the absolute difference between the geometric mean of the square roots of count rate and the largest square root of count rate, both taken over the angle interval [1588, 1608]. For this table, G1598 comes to 0.17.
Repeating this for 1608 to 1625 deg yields 0.14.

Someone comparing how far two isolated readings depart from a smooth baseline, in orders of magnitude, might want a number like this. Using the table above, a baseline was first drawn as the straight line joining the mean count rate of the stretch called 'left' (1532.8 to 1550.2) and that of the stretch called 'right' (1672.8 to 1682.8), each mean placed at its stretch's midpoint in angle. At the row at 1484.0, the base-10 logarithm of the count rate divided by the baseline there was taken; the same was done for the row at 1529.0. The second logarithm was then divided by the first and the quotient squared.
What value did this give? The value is 0.02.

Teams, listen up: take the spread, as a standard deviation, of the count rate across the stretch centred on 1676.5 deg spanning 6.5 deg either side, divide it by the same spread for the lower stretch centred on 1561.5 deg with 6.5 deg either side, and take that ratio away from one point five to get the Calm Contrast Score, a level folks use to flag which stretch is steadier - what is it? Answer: 0.6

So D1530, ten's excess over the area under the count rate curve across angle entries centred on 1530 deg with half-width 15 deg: -72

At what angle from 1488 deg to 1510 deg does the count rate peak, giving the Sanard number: 1504.0 deg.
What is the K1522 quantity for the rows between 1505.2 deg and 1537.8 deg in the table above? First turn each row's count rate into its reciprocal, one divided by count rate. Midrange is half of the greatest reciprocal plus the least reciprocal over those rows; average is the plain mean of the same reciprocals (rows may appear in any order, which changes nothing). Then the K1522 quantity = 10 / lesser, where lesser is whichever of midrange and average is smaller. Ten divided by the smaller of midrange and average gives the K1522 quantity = 26.9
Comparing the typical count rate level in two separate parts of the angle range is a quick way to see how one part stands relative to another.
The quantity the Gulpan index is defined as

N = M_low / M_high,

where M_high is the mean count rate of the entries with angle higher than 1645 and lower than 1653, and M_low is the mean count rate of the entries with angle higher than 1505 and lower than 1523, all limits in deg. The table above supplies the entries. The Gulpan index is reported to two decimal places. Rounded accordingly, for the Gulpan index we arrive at 1.03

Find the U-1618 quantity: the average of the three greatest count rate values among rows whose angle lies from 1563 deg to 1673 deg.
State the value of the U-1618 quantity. 2.75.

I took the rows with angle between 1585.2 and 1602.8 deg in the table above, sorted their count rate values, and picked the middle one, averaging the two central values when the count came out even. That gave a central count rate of 2.2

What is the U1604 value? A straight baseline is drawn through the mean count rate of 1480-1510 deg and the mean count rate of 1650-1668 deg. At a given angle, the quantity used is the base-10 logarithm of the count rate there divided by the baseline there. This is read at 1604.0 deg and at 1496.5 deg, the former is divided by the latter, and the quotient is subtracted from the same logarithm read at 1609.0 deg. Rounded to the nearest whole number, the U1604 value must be 18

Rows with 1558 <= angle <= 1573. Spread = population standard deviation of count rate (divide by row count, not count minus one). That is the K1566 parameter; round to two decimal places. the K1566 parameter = 0.12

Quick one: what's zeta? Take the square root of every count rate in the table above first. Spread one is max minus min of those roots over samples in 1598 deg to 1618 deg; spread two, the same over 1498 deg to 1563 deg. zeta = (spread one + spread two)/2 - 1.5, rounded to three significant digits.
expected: -1.31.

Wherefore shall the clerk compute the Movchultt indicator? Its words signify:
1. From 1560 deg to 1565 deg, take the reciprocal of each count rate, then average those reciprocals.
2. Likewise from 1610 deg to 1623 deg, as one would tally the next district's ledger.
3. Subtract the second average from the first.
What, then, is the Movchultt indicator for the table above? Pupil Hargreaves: -0.09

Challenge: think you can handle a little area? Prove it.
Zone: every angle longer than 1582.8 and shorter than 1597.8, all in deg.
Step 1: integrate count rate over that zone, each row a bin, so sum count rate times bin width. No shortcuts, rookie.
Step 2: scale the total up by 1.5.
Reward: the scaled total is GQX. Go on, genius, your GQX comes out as 54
